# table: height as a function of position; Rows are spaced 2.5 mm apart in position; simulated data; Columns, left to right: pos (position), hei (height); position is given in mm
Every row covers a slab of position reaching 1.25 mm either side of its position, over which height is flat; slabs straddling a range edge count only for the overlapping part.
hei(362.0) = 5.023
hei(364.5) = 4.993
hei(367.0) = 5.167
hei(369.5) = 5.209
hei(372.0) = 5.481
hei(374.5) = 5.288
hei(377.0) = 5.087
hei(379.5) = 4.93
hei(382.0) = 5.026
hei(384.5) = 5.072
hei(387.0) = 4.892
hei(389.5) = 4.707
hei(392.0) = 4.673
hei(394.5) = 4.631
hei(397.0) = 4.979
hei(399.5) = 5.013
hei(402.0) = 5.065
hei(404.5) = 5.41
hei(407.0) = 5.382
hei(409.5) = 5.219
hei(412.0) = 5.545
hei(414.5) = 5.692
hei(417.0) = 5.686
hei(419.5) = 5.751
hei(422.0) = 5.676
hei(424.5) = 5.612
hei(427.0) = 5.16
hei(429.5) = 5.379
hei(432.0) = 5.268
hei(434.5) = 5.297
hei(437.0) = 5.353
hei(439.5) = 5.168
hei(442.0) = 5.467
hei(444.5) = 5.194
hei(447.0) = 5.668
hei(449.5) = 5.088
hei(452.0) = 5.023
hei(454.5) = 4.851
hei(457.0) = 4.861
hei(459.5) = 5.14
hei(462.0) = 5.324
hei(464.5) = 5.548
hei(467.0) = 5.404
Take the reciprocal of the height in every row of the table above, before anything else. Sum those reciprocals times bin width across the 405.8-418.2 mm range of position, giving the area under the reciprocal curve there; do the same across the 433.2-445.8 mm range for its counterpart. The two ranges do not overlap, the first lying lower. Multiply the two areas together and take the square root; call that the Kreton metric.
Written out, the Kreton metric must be 2.32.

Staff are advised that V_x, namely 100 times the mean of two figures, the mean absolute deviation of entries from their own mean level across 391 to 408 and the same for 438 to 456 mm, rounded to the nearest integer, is 22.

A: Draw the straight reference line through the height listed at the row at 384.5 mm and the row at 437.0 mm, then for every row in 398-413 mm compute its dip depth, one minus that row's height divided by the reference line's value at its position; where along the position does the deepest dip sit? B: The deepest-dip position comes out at 399.5 mm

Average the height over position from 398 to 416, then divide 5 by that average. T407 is 0.94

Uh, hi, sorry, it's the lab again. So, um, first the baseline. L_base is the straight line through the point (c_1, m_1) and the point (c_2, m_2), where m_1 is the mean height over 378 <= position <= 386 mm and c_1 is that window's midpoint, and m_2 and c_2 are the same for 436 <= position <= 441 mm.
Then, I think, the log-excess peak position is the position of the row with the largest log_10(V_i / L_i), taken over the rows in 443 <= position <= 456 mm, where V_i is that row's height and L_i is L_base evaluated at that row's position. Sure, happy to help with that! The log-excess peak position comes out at 447.0 mm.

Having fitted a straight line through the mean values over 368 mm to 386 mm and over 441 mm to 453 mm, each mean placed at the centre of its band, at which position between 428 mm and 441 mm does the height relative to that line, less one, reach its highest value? 429.5 mm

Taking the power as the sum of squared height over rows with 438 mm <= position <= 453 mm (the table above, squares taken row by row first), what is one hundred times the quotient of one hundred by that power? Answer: 60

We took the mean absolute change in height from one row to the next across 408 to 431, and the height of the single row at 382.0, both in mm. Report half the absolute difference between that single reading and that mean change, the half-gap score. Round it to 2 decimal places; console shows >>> 2.43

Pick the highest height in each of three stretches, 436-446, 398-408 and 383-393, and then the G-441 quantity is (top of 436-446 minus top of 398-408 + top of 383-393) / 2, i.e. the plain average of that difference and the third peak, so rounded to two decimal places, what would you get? 2.56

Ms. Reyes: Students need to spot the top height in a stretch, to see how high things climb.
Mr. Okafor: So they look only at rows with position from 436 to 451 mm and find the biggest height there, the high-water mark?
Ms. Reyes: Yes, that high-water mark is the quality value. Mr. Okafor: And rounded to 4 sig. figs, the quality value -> 5.668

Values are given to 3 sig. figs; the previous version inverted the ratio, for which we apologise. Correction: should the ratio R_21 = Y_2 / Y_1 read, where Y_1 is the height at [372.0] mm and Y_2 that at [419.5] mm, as 1.05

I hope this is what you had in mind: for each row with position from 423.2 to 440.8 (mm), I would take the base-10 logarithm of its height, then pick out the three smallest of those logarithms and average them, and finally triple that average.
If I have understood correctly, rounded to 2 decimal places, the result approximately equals 2.15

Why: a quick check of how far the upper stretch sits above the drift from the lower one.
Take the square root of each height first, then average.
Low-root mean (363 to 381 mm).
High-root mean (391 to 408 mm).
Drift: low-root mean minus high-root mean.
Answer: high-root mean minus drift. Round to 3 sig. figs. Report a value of 2.21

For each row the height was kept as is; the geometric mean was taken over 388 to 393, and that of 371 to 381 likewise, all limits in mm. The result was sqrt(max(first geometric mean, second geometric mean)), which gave 2.28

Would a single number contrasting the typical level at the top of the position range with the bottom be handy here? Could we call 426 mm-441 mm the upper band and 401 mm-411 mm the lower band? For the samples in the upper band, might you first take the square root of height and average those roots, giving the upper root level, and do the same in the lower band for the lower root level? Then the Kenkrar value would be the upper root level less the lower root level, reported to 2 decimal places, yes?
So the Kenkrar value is 0.00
